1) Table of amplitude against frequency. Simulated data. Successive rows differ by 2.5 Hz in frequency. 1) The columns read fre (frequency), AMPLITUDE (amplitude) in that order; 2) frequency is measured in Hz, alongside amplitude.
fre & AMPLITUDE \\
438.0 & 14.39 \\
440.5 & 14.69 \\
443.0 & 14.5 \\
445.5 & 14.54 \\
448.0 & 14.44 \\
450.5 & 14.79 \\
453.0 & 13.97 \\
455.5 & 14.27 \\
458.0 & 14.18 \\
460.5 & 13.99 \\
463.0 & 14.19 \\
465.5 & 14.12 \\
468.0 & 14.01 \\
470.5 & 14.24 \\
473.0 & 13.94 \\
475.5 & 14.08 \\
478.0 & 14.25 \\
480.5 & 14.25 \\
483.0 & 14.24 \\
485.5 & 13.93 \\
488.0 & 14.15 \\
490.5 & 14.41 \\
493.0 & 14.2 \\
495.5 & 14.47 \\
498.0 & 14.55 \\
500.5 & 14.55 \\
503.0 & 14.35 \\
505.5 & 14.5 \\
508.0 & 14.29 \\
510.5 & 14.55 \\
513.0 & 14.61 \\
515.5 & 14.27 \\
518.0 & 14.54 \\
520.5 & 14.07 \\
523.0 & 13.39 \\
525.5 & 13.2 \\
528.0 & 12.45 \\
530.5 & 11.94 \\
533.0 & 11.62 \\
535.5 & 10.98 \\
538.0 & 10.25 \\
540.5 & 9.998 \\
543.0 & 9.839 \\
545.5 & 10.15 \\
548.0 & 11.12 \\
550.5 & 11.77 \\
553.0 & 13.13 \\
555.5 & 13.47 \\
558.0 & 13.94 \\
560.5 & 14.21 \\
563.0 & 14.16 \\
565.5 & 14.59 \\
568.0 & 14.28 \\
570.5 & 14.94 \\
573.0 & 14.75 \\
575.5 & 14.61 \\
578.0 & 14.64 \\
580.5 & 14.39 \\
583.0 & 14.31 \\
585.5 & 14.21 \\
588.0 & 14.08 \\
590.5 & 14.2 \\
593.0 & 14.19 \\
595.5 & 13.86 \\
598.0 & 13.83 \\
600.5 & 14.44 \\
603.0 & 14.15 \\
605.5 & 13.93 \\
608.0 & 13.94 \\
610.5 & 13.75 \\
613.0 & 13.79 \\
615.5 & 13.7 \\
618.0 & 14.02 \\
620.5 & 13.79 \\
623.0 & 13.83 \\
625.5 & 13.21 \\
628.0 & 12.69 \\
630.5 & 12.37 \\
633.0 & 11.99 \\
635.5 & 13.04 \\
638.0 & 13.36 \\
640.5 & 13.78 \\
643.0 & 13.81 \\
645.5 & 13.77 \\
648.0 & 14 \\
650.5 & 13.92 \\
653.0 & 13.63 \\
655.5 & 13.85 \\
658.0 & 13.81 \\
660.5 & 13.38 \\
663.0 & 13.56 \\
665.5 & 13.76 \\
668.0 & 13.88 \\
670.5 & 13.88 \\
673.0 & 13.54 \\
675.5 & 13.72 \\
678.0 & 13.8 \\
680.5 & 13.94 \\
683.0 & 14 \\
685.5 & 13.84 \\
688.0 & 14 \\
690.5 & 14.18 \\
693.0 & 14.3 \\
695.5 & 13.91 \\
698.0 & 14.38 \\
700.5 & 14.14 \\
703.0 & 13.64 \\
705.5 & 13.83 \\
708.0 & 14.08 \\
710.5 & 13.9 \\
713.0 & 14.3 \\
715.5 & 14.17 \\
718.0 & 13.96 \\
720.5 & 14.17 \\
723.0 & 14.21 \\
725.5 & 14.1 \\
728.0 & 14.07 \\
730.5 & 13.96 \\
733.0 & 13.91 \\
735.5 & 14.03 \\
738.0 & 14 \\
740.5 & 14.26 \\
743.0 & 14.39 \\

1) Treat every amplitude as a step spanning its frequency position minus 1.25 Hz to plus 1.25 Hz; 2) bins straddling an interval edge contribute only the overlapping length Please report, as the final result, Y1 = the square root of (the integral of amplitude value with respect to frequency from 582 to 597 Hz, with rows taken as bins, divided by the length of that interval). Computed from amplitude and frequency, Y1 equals 3.76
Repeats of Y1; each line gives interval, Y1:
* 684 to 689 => 3.73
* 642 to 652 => 3.72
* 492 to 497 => 3.79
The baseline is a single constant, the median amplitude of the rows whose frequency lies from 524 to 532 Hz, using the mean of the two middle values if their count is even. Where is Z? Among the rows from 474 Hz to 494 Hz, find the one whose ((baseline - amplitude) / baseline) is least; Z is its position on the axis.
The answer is 490.5 Hz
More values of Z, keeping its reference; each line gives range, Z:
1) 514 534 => 518.0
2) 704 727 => 713.0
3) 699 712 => 700.5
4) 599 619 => 600.5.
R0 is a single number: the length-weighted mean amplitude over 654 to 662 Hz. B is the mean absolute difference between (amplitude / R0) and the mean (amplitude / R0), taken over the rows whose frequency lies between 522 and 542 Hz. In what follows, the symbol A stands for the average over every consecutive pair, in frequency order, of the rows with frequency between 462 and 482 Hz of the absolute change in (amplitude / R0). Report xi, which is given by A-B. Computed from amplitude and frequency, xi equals -0.06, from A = 0.0107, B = 0.0743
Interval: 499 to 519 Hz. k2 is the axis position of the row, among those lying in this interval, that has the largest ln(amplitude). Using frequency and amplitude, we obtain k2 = 513.0 Hz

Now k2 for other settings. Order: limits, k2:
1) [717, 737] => 723.0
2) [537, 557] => 555.5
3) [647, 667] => 648.0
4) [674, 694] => 693.0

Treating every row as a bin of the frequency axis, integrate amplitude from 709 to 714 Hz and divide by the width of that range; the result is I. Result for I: 14.1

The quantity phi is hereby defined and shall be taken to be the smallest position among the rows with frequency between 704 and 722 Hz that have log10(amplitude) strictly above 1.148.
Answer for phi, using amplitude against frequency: 708.0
